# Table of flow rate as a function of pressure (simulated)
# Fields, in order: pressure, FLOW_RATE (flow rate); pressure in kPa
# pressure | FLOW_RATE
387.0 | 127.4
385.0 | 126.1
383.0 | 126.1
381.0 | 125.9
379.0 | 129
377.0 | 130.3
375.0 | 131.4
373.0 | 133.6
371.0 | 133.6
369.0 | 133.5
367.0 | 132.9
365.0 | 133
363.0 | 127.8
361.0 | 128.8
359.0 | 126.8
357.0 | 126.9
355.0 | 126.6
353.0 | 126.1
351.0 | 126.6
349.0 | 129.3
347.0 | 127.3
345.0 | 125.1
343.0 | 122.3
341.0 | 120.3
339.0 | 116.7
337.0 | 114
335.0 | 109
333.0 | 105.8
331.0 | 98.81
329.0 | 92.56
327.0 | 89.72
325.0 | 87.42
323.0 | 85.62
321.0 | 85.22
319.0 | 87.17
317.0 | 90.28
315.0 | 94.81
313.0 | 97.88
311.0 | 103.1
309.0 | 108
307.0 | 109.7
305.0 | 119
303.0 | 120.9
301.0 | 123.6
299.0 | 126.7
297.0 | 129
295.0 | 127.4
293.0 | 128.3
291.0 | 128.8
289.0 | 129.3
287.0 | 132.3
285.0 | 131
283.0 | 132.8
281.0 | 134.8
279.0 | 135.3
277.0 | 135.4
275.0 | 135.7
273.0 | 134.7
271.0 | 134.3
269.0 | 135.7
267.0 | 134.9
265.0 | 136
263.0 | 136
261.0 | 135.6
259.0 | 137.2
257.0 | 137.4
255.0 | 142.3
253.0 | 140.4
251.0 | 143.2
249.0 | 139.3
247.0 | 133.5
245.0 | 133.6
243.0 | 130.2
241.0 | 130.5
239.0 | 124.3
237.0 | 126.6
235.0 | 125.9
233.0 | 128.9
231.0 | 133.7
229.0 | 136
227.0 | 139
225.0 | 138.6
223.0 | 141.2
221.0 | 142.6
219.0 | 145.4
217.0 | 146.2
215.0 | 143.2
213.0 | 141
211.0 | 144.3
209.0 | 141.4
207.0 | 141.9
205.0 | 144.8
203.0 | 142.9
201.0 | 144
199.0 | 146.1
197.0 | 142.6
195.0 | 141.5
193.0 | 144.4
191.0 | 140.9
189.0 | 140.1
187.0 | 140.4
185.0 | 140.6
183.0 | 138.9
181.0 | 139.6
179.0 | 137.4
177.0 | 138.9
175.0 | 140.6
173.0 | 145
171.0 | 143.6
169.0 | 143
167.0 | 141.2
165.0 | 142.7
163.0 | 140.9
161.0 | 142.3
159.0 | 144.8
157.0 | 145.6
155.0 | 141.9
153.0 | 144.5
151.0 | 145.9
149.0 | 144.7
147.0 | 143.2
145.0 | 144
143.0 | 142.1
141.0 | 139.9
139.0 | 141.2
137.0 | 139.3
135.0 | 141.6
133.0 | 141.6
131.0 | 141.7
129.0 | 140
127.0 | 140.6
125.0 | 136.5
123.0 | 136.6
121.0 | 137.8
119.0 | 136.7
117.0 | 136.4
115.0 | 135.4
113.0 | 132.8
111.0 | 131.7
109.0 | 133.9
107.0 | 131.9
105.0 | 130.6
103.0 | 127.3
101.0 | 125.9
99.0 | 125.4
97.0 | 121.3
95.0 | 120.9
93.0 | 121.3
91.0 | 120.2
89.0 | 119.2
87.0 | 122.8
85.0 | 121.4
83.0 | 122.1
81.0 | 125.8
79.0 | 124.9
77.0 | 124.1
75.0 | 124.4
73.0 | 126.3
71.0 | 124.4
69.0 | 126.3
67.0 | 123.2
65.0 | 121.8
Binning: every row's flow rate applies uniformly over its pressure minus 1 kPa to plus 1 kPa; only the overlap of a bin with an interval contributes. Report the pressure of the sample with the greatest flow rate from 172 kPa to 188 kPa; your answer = 173.0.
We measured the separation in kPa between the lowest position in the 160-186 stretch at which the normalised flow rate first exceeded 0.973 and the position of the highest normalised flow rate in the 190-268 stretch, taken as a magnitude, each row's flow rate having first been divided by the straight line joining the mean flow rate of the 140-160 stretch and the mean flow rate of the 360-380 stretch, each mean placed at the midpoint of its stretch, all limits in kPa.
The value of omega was 56 kPa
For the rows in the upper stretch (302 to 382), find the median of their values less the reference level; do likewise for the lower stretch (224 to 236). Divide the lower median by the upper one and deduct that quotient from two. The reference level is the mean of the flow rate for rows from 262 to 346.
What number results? -2.1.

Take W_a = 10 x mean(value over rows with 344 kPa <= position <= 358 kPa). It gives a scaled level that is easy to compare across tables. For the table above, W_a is 1268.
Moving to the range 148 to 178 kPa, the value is 1430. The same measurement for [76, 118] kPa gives 1264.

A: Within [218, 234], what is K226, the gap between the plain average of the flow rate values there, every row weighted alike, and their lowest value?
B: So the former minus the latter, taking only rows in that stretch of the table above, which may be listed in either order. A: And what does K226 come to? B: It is 9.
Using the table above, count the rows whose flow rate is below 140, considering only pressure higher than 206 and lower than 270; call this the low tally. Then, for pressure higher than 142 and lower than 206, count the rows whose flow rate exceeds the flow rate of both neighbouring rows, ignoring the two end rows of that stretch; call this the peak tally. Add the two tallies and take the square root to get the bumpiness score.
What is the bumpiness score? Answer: 5.39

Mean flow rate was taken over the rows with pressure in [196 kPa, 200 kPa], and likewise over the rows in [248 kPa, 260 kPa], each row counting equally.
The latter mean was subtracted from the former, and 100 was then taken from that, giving -96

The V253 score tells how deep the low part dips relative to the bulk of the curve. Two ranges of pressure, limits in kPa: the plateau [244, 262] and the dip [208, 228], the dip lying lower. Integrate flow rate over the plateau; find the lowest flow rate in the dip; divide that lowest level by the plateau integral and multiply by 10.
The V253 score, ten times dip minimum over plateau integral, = 0.56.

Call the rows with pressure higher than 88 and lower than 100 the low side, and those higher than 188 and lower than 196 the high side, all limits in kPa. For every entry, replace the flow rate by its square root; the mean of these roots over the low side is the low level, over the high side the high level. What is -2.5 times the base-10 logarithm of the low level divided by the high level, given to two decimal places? 0.08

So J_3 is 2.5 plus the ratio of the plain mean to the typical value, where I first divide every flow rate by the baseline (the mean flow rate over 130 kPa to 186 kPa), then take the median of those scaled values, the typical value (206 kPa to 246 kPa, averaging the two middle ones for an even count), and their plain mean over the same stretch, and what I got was 3.49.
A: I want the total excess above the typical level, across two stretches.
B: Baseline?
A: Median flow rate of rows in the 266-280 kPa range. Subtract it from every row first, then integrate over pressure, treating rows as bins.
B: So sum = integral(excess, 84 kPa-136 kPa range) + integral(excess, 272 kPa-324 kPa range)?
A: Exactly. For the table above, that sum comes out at -1115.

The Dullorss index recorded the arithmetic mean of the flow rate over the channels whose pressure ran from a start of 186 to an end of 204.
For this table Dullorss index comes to 143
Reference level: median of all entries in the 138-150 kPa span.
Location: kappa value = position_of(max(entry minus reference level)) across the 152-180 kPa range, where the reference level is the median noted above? 157.0 kPa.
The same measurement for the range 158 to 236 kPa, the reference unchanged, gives 217.0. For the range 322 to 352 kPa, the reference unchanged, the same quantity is 349.0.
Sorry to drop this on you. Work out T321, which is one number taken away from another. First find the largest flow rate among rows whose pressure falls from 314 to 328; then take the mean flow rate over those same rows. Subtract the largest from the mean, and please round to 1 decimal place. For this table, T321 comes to -6.2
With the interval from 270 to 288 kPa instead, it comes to -1.7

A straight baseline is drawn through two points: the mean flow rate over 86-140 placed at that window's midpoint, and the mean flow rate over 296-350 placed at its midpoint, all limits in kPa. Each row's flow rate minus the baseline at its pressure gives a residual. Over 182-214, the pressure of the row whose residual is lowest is 183.0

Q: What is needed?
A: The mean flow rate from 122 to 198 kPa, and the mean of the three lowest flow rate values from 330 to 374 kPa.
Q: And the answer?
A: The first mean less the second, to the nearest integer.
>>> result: 37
